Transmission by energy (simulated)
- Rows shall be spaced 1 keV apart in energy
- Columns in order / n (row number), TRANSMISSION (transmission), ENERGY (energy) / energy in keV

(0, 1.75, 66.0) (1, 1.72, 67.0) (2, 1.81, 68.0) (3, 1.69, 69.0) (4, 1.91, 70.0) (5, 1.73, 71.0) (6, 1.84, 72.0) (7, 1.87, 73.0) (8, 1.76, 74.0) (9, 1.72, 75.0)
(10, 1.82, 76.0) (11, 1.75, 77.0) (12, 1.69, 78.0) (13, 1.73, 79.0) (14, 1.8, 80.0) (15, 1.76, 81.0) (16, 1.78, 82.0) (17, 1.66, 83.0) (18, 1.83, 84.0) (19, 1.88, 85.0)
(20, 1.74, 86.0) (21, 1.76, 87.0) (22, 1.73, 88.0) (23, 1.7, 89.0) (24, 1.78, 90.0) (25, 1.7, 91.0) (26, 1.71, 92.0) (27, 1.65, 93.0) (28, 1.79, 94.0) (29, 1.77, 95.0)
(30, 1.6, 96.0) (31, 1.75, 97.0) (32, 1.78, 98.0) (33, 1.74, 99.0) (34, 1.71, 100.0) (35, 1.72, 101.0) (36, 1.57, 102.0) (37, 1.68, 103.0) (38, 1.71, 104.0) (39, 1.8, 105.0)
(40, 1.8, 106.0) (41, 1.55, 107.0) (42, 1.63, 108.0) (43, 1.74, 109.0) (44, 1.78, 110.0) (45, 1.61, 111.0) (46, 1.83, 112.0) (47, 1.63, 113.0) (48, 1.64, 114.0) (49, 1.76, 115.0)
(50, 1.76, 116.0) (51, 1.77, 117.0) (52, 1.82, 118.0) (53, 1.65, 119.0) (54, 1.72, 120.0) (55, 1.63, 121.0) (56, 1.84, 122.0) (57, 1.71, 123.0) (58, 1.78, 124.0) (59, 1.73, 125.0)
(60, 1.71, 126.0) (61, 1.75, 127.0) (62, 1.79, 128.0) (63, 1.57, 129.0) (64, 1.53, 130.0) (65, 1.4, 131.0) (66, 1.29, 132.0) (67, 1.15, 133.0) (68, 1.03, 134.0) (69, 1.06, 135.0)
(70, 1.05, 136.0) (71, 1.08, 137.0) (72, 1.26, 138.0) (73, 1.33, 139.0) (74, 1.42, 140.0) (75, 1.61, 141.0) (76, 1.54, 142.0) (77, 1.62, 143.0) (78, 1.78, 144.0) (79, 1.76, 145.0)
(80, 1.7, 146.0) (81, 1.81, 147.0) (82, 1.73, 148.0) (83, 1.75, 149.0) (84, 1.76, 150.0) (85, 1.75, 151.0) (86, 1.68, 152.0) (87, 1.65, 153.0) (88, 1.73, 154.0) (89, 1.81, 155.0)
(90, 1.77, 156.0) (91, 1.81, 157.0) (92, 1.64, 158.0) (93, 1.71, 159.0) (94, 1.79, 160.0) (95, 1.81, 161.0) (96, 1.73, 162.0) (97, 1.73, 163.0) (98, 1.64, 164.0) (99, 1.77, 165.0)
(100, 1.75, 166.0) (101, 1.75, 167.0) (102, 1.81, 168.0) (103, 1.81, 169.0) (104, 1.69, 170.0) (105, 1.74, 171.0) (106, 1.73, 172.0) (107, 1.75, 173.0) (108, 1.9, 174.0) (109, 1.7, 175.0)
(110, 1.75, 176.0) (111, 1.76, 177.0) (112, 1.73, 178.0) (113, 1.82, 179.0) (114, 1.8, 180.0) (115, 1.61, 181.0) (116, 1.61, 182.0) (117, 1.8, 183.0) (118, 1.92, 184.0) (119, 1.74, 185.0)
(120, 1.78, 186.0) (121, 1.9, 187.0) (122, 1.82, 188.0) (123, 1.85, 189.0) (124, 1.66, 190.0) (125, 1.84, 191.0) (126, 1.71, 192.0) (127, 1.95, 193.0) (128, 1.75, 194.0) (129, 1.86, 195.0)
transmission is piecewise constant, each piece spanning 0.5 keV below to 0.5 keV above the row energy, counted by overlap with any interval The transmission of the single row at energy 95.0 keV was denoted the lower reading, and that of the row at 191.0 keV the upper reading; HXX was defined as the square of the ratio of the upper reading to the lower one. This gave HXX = 1.08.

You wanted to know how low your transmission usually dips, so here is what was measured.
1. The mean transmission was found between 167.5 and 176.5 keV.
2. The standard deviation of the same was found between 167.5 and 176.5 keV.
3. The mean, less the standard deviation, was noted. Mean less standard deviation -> 1.70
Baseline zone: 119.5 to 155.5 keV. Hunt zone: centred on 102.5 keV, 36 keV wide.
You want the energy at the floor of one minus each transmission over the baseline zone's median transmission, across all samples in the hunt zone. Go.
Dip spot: 85.0 keV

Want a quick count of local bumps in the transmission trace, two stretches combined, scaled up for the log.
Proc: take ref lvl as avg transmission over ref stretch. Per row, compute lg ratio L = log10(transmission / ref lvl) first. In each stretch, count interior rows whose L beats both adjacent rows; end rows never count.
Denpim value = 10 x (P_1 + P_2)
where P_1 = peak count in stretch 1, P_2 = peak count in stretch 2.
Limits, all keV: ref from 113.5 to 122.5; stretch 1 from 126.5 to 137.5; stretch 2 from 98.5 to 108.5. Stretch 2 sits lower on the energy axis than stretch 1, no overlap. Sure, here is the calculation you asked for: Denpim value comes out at 30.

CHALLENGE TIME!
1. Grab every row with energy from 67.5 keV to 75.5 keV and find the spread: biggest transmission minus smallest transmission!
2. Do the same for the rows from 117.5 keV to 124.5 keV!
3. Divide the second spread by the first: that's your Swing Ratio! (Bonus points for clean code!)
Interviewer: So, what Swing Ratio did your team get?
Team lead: 0.95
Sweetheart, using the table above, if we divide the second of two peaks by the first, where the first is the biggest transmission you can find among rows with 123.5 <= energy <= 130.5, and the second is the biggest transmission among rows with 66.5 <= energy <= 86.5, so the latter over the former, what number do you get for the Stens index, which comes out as 1.07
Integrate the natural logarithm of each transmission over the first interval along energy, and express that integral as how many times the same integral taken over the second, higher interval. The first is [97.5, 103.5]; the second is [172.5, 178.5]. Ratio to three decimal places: 0.934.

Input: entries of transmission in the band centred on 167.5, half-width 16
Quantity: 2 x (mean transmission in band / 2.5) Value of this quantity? 1.39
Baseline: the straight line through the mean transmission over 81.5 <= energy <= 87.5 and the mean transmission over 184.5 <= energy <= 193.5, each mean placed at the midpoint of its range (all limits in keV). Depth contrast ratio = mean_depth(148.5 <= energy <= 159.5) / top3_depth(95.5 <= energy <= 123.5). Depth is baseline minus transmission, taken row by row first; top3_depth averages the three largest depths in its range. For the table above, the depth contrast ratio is 0.30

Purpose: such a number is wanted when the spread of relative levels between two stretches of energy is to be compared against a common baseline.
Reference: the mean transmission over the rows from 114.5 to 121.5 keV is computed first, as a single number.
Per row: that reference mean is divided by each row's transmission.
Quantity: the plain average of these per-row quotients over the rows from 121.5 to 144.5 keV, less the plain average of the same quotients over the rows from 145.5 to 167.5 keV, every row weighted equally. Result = 0.22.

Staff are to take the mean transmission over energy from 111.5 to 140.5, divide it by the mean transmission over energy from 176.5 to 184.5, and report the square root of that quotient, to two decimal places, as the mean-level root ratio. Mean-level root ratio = 0.94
